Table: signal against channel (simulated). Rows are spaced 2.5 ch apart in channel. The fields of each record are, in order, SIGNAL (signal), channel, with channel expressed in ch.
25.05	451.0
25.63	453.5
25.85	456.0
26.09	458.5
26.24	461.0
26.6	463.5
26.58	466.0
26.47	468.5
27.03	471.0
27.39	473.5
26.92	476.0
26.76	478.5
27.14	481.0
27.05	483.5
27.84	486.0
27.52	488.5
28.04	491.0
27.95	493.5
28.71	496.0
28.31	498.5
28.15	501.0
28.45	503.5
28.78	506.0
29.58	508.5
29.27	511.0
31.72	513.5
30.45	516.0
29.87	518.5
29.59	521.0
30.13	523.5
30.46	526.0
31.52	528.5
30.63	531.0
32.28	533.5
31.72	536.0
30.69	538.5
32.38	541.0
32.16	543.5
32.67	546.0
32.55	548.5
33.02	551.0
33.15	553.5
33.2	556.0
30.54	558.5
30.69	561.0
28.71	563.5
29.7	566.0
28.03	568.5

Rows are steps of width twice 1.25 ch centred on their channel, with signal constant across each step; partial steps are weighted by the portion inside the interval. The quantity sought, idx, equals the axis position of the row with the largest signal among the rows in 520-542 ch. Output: 541.0 ch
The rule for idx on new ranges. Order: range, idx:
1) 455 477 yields 473.5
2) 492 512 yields 508.5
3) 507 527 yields 513.5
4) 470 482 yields 473.5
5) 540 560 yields 556.0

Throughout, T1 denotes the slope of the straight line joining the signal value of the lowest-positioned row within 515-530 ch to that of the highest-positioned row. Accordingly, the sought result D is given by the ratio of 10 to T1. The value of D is 117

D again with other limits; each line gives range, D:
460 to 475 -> 109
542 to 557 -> 120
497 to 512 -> 130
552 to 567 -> -36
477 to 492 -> 98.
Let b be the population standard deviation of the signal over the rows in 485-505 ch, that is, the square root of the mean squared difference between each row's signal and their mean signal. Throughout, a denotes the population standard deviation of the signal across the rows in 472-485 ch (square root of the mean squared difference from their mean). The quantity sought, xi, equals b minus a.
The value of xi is 0.1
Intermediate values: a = 0.21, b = 0.35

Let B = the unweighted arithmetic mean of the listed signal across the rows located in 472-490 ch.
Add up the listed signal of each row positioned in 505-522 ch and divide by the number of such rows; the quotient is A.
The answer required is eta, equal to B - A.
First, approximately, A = 30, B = 27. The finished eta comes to -3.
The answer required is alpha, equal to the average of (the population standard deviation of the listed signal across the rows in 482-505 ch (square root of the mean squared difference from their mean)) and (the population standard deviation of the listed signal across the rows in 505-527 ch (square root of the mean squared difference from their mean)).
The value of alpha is 0.6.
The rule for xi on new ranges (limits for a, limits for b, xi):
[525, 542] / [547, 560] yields 0.3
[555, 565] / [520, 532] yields -1.0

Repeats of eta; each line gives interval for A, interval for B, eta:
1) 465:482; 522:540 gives 4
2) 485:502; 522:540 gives 3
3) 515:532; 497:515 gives -1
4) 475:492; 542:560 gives 5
